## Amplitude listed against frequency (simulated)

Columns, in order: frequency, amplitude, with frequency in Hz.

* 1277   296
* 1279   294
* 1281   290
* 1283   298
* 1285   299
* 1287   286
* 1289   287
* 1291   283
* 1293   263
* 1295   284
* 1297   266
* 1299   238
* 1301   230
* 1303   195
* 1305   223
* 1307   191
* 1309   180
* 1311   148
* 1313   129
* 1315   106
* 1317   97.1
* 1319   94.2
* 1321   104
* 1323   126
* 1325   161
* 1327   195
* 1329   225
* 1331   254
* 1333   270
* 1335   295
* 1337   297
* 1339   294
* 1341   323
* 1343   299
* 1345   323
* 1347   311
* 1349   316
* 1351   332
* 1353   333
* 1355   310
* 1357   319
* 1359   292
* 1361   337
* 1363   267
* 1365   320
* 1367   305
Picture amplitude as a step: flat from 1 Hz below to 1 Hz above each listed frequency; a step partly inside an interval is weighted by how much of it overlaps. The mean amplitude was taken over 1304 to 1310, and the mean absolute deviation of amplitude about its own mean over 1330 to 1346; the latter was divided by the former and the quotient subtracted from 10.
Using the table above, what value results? 9.918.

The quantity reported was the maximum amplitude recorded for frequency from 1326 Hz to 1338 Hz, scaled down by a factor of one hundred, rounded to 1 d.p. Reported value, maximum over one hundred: 3.0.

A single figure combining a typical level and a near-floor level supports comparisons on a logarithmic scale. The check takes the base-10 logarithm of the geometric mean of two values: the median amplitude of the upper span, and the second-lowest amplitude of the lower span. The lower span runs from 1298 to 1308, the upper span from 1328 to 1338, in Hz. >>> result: 2.36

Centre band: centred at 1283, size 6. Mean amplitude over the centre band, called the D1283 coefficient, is 296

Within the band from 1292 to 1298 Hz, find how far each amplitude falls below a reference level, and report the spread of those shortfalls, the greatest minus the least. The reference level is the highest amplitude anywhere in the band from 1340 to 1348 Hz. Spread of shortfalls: 21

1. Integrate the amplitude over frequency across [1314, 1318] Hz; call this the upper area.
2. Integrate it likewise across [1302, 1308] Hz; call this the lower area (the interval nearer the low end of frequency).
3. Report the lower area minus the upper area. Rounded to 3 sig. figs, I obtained 812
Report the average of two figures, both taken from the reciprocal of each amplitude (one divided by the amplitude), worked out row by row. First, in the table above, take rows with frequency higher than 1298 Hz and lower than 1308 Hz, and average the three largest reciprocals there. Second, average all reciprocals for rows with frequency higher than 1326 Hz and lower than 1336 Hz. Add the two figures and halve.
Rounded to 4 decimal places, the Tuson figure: 0.0045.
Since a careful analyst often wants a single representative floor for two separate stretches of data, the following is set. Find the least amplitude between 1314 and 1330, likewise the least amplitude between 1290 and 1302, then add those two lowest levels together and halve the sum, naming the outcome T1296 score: 162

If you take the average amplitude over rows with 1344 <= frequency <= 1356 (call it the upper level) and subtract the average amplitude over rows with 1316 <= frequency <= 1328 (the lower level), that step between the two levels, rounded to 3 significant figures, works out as 191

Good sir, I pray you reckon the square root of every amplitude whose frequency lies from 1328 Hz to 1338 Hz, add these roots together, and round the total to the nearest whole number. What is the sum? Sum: 82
